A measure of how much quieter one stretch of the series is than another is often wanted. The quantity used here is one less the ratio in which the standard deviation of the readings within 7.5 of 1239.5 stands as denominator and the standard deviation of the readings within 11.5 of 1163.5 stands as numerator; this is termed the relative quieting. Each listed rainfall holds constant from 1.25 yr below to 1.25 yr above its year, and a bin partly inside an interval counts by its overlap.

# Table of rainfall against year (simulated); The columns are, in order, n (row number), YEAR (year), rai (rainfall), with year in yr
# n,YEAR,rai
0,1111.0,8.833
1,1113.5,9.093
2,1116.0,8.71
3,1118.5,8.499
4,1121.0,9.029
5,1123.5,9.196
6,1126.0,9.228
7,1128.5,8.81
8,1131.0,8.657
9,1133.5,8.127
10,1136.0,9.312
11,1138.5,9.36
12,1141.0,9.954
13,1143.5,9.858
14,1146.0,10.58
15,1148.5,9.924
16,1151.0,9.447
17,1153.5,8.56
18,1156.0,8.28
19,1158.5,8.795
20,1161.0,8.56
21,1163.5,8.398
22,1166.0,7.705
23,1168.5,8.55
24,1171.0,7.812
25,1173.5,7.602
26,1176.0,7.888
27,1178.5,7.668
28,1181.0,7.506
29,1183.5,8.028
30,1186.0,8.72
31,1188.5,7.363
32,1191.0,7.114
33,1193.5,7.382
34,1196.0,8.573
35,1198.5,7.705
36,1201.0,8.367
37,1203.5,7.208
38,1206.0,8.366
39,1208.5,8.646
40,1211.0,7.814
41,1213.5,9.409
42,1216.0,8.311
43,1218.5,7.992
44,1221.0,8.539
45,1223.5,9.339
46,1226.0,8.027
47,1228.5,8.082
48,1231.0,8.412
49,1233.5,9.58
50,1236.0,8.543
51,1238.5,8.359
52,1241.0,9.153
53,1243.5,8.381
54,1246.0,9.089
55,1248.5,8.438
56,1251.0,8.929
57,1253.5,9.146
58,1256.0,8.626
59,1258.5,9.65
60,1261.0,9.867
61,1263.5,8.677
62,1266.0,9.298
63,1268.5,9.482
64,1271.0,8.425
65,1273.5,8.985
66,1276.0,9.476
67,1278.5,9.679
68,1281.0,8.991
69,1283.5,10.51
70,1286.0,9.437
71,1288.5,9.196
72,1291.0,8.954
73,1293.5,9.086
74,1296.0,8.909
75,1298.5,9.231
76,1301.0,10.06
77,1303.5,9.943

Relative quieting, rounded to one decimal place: 0.1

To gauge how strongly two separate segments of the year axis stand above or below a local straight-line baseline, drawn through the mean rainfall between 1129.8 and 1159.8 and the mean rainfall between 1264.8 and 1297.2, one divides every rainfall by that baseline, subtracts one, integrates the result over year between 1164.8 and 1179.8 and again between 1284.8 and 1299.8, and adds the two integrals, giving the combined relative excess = -2.44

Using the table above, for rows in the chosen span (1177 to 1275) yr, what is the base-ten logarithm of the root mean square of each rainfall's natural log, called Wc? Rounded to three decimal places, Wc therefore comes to 0.330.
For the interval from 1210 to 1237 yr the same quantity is 0.331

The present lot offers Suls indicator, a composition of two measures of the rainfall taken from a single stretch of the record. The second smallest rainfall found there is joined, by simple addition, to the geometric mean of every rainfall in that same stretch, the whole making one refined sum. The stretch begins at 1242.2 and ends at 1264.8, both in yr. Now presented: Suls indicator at 17.4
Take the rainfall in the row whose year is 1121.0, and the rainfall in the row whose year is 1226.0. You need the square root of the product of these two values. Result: 8.51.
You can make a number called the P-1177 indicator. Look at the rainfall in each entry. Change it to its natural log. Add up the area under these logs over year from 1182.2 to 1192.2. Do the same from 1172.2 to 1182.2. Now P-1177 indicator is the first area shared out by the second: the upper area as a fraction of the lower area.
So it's 1.01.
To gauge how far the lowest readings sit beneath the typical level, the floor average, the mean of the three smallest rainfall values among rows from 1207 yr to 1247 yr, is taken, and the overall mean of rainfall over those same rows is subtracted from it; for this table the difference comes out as -0.66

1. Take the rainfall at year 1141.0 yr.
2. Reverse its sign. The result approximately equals -10.0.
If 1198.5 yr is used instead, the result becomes -7.7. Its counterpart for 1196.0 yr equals -8.6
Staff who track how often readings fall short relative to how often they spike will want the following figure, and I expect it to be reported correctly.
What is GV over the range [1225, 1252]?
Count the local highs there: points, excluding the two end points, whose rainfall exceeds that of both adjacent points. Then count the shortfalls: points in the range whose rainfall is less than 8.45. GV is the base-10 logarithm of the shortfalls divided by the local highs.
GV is 0.3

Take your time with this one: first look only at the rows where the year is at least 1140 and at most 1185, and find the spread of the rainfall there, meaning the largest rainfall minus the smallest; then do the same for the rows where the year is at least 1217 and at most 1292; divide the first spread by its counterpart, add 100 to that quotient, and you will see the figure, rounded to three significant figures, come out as 101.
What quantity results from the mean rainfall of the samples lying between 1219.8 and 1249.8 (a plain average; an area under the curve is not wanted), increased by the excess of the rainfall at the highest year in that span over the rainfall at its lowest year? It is 8.6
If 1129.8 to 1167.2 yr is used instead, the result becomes 8.1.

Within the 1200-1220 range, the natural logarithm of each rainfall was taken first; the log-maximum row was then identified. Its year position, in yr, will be 1213.5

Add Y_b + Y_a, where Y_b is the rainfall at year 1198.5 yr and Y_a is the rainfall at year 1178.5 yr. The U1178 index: 15.4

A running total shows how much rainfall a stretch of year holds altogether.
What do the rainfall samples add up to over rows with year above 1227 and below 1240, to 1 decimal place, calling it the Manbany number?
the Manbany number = 43.0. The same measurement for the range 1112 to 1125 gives 44.5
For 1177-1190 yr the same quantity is 39.3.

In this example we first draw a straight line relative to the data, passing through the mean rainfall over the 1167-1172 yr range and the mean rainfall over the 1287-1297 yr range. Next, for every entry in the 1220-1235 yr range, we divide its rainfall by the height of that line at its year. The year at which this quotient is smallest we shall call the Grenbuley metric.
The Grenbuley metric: 1226.0 yr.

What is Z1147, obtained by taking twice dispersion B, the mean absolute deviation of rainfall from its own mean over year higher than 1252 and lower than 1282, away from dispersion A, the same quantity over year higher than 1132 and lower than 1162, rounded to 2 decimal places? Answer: -0.13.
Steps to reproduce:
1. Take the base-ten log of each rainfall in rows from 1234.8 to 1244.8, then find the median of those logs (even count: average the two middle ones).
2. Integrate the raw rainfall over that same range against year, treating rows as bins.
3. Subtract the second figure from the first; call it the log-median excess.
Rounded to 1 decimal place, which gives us -85.2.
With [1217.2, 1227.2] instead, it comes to -83.8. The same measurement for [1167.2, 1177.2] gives -78.7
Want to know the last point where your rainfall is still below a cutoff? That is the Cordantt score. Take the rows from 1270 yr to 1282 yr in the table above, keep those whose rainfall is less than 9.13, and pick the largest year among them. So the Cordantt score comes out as 1281.0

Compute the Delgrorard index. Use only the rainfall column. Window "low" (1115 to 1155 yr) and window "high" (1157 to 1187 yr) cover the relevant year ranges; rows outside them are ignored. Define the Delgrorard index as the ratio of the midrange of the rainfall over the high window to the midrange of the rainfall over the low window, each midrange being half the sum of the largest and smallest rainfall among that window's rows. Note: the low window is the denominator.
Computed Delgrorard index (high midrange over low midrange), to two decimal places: 0.87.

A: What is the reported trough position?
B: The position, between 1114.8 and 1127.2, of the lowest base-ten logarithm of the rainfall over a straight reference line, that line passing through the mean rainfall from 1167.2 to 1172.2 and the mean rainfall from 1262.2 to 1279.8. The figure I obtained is 1118.5 yr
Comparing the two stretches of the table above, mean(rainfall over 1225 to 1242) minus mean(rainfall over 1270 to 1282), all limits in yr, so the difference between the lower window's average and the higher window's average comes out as -0.5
